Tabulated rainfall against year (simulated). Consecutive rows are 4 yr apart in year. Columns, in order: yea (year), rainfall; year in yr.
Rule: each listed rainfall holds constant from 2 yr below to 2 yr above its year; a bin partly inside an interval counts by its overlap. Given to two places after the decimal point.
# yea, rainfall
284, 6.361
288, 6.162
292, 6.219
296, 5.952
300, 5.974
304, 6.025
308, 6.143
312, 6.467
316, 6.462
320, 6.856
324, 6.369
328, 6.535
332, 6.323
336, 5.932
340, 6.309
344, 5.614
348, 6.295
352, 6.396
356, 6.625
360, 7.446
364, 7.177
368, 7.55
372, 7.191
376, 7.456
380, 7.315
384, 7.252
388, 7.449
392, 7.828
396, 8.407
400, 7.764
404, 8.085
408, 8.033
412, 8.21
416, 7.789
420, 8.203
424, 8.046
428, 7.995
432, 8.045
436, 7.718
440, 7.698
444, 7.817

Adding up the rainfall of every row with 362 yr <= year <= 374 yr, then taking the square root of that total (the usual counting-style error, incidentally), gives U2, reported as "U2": 4.68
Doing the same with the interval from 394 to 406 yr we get 4.93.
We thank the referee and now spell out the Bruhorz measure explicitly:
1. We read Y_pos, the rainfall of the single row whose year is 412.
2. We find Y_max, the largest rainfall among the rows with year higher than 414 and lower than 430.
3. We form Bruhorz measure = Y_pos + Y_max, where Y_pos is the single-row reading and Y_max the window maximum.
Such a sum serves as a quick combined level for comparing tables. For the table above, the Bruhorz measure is 16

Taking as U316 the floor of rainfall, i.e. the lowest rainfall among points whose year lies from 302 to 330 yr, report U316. 6.025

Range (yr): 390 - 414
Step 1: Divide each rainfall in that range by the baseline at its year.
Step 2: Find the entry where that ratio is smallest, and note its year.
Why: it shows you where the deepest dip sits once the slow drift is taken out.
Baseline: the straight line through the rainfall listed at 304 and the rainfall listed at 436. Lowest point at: 400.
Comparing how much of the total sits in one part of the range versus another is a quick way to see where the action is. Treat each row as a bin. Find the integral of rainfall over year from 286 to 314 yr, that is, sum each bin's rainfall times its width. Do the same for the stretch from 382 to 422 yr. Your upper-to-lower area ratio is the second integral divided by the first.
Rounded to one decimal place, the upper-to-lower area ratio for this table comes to 1.8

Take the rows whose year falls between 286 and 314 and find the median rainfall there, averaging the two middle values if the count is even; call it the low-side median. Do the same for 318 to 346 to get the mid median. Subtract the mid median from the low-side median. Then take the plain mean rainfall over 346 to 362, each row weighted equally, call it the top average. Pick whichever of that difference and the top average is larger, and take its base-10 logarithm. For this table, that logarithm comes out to 0.825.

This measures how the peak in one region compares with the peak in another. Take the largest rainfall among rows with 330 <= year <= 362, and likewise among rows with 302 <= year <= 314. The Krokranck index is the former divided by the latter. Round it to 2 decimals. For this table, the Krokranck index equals 1.15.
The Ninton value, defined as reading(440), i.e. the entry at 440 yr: 7.698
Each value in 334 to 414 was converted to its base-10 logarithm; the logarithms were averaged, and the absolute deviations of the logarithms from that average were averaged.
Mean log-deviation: 0.039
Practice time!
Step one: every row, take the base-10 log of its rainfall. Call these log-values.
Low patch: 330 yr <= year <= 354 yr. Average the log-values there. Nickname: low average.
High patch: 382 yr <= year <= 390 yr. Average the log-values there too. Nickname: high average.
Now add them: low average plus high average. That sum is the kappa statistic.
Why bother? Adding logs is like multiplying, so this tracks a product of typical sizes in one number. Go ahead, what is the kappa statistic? 1.65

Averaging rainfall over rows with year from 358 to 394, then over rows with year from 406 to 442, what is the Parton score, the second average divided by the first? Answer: 1.08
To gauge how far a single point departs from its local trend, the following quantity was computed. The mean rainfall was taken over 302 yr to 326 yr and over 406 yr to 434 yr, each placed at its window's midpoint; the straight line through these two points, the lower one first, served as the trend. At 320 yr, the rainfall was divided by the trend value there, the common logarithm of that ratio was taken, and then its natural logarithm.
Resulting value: -3.7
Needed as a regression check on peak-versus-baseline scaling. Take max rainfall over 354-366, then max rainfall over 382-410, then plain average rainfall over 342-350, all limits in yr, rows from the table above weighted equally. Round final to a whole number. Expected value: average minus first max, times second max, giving -13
